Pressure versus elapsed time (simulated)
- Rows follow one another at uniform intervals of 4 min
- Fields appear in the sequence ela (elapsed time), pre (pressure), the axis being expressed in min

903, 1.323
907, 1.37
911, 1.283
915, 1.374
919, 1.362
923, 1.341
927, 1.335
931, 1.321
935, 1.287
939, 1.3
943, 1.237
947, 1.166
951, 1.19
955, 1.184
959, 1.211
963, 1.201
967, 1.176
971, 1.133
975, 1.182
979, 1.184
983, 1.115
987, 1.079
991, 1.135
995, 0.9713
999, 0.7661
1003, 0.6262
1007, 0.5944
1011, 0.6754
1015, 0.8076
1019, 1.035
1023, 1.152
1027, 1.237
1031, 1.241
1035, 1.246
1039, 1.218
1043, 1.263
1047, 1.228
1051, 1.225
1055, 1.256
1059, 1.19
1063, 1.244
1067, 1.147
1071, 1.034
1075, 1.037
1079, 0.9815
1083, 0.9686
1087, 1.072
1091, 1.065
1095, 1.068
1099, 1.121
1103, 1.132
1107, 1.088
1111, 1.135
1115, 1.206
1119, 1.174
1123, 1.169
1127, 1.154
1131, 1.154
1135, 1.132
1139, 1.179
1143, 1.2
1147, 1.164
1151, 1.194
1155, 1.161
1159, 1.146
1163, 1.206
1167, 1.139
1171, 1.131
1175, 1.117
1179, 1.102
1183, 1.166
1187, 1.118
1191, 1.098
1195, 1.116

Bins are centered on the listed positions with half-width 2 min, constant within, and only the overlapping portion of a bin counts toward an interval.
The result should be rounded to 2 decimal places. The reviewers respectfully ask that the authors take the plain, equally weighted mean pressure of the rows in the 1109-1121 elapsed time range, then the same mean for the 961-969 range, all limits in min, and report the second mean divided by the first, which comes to 1.01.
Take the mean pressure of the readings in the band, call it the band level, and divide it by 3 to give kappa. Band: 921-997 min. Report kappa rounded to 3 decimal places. 0.399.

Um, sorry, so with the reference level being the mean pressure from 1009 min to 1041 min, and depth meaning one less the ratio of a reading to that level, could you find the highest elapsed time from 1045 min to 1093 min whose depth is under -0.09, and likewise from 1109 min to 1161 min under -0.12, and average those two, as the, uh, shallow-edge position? 1089 min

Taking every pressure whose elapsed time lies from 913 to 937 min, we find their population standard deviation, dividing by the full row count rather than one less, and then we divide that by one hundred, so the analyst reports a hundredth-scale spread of 0.0003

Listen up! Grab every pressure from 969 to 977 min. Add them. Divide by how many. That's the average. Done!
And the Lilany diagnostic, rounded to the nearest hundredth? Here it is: 1.16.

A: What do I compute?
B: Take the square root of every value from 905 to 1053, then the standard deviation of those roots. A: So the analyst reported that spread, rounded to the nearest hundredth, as 0.10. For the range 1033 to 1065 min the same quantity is 0.01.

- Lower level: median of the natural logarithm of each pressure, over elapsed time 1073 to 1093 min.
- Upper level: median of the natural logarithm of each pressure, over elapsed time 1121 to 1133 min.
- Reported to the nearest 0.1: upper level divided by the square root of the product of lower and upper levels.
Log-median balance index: 2.0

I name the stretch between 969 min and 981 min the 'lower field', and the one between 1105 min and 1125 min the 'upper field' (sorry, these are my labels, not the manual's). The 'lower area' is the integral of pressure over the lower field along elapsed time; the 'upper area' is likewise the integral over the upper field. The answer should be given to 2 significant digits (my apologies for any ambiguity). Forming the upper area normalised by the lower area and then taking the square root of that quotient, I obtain 1.3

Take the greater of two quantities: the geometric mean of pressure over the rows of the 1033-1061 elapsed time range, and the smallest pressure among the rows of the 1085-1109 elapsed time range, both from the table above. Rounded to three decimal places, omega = 1.232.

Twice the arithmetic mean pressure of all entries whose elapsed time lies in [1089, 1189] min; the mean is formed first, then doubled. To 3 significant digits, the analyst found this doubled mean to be 2.29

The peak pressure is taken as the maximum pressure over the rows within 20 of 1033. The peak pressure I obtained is 1.263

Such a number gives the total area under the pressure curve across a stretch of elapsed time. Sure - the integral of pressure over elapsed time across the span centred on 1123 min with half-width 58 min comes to 130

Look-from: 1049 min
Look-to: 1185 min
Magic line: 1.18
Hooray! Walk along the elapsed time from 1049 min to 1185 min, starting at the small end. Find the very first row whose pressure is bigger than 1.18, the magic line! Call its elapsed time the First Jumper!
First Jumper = 1051 min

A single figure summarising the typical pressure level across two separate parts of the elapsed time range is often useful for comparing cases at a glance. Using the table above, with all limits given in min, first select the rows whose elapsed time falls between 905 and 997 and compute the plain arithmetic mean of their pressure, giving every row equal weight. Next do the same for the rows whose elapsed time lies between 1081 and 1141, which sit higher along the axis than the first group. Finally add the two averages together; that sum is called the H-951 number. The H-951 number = 2.34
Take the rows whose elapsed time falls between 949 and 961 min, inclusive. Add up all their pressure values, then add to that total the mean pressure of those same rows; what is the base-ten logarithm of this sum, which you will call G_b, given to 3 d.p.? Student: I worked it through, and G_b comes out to 0.679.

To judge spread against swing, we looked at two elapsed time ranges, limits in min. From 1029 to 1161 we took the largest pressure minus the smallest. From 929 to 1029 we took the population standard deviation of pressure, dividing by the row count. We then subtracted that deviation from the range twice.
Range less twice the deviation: -0.1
